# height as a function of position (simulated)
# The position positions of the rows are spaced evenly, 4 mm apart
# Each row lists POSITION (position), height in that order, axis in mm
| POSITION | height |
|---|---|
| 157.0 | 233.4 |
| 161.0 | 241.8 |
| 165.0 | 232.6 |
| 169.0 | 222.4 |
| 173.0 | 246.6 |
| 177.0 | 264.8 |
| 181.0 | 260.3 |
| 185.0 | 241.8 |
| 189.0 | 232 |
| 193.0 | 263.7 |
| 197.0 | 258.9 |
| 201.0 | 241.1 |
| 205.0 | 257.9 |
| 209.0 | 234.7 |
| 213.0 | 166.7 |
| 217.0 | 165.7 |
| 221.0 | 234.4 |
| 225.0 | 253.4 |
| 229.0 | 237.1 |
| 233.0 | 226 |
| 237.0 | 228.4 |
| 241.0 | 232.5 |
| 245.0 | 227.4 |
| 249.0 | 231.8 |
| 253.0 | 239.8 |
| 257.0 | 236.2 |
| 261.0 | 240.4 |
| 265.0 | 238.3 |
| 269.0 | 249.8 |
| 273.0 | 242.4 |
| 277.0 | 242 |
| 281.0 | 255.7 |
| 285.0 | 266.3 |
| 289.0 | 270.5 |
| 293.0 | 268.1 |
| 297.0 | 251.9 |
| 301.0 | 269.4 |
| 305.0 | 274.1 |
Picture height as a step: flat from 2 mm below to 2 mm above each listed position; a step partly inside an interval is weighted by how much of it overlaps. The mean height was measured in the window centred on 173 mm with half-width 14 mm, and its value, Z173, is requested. 244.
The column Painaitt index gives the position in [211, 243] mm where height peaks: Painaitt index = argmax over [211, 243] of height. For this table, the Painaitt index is 225.0 mm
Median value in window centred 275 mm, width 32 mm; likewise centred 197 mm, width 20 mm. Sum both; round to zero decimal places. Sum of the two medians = 504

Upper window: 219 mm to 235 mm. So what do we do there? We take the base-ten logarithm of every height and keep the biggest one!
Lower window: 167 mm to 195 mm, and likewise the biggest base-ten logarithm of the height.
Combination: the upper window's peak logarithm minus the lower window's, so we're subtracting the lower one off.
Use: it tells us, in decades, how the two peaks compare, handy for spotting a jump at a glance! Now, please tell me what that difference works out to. -0.02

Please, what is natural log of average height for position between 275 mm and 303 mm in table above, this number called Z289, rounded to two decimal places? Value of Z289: 5.56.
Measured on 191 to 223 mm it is 5.43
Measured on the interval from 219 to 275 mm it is 5.47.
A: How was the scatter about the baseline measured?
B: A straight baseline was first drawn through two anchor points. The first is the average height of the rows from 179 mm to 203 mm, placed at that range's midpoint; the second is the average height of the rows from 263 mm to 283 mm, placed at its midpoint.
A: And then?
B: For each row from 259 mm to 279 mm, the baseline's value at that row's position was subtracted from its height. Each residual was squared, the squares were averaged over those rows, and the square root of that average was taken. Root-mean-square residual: 5.1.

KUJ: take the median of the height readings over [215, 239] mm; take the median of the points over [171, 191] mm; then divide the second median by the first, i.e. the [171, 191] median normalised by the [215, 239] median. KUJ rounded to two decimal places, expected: 1.07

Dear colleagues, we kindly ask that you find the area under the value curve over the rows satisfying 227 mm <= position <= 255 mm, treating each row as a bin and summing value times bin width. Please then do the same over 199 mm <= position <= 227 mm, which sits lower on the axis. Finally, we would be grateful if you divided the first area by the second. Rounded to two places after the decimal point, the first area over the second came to 1.04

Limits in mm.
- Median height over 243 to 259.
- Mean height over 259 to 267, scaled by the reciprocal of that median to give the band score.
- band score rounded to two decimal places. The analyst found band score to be 1.02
